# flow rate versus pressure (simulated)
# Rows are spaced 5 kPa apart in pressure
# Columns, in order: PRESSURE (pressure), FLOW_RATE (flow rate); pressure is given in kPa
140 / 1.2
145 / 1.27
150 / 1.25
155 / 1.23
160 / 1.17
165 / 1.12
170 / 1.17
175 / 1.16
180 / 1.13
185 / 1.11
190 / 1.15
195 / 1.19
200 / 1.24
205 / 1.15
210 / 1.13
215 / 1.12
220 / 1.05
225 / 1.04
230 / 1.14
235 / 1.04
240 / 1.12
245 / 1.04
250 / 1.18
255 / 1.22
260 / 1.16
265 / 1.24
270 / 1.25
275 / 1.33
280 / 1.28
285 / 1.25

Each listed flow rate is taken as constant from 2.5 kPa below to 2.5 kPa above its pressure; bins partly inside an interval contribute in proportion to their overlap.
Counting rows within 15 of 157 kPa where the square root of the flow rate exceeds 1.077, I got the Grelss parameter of 5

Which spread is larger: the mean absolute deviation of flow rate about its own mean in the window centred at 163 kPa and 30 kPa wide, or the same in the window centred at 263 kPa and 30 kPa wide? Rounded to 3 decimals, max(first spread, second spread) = 0.043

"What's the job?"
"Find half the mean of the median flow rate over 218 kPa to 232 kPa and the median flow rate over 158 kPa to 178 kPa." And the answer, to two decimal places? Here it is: 0.55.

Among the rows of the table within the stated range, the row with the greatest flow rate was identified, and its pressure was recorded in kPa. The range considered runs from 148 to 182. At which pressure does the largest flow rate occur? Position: 150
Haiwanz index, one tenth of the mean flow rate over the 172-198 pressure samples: 0.115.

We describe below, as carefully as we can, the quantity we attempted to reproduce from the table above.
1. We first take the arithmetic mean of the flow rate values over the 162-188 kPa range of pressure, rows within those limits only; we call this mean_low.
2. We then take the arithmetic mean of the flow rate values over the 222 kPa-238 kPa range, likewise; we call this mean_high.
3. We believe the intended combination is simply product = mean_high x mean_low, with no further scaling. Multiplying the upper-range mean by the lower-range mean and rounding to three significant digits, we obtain 1.22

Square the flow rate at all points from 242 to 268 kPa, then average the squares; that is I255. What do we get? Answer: 1.37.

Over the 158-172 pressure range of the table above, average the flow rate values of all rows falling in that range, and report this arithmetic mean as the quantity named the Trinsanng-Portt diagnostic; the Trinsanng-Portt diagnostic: 1.15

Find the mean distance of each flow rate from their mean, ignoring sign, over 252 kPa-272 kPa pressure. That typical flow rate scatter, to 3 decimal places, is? 0.029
